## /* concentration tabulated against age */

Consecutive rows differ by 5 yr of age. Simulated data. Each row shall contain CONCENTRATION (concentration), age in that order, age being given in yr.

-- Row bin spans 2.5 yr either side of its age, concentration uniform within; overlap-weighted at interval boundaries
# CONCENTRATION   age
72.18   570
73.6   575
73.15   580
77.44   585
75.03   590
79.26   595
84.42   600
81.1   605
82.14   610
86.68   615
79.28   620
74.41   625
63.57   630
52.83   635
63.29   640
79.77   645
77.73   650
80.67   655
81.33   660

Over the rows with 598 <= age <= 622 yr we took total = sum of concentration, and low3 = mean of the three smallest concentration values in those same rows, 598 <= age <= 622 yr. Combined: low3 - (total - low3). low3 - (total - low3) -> -252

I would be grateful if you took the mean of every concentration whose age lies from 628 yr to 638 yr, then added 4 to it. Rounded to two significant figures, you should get 62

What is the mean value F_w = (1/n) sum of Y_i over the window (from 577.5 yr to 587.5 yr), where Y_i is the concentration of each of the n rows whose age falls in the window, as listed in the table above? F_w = 75.3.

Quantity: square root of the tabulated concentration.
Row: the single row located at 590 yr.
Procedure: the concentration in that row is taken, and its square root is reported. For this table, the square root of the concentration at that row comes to 8.66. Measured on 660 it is 9.02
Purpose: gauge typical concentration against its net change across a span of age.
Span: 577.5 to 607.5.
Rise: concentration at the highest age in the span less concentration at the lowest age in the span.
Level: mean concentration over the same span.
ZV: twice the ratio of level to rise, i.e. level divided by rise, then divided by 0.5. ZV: 20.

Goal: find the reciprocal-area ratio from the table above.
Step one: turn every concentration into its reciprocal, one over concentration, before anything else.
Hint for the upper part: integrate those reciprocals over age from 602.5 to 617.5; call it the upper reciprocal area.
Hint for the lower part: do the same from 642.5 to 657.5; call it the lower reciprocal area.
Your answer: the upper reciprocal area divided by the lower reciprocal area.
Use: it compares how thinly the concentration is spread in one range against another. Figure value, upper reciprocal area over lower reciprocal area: 0.95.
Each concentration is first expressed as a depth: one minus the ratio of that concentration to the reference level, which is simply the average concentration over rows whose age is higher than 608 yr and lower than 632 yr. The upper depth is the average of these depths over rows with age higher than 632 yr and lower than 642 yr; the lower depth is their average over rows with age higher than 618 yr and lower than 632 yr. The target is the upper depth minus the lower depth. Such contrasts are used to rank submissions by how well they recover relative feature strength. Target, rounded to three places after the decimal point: 0.186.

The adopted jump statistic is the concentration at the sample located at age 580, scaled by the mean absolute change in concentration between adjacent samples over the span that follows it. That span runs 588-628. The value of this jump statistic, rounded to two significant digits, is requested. 17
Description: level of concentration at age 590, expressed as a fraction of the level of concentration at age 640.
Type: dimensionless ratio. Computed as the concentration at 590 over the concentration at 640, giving 1.19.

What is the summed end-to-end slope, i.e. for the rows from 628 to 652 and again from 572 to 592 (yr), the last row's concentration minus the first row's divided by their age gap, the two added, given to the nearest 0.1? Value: 0.8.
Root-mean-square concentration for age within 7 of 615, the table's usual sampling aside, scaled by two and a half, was 207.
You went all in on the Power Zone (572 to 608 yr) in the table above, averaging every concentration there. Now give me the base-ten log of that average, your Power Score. 1.89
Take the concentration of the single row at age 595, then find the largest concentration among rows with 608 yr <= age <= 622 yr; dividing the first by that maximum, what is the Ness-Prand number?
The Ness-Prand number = 0.91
